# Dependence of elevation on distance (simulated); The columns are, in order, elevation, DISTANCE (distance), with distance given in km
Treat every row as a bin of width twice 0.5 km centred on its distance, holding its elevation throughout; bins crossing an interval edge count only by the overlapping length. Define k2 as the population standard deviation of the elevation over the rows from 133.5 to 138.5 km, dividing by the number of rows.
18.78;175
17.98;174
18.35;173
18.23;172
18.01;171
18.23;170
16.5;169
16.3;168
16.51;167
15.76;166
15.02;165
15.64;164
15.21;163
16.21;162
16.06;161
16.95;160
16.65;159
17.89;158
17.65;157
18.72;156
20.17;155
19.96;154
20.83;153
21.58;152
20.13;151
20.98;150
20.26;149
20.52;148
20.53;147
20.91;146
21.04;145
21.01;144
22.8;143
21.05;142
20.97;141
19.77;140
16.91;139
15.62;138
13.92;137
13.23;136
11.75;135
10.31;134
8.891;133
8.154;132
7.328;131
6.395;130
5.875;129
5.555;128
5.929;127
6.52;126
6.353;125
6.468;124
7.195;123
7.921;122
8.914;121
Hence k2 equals 1.82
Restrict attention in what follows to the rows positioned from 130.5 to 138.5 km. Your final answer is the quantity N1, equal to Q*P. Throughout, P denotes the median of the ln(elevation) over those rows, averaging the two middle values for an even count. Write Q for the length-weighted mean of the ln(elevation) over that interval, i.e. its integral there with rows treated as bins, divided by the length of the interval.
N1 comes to 5.7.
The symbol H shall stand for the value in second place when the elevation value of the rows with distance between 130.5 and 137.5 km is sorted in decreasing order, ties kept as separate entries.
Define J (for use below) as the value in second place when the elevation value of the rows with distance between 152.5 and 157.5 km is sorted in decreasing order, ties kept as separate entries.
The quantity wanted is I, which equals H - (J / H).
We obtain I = 12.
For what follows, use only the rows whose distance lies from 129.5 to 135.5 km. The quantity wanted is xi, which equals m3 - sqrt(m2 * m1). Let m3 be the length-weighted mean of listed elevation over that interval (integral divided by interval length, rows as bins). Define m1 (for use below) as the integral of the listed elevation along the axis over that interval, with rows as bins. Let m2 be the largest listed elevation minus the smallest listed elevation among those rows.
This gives -8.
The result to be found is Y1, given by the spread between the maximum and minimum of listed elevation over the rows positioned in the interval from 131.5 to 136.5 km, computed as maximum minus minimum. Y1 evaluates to 5.1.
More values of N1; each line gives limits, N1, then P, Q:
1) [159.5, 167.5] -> 7.7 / 2.8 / 2.8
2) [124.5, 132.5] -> 3.5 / 1.9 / 1.9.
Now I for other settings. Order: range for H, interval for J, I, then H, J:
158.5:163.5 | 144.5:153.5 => 15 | 16.65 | 21.04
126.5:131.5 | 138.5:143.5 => 3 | 6.395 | 21.05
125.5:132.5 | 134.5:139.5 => 5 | 7.328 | 15.62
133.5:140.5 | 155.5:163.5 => 16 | 16.91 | 17.89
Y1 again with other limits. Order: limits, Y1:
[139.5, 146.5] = 3.0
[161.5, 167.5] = 1.5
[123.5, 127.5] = 0.6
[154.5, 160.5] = 3.5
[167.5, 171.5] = 1.9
